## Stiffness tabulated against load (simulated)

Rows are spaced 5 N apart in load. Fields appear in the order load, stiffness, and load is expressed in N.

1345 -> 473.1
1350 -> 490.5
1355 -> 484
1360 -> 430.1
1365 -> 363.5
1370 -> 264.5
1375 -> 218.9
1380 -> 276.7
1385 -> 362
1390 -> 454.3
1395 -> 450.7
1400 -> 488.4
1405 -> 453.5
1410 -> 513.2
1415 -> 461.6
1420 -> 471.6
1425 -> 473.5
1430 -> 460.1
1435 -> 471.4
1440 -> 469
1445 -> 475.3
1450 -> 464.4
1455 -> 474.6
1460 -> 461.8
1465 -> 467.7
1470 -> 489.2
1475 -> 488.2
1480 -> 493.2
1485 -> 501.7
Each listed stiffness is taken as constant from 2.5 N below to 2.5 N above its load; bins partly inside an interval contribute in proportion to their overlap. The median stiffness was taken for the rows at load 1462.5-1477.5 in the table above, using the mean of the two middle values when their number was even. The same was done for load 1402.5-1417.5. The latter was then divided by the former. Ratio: 0.95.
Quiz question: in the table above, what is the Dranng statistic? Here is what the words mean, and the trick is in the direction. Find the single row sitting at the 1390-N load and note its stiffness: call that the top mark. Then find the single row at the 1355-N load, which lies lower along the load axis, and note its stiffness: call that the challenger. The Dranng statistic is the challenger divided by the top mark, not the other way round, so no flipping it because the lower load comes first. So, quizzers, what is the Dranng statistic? 1.07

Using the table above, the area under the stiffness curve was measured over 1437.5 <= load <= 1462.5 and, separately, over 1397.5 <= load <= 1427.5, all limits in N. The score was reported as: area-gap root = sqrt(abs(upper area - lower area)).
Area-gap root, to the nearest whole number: 51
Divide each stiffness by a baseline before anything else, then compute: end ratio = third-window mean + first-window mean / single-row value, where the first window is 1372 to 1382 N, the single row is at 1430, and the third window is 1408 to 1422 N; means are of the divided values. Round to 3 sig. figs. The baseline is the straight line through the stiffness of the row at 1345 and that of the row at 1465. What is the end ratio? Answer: 1.56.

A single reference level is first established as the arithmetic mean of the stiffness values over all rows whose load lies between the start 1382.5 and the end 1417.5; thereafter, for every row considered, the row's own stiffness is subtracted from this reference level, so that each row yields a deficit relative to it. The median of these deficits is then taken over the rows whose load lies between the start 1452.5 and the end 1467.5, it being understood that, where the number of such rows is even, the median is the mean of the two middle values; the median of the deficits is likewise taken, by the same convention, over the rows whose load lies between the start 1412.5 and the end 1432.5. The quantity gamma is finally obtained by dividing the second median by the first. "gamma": 0.9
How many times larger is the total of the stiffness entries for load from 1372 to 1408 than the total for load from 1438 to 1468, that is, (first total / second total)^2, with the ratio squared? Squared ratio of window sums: 0.9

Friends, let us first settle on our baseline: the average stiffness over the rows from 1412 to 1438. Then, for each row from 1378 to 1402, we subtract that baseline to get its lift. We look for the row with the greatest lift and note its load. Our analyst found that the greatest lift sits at 1400 N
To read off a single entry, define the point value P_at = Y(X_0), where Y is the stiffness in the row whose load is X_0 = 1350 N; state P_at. 490.5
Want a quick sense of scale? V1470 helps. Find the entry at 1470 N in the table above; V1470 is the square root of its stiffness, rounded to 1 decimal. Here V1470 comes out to 22.1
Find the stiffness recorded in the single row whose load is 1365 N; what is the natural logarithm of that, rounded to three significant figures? 5.90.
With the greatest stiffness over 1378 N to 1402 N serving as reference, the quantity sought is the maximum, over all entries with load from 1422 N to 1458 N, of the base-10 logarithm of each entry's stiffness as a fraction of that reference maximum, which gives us -0.012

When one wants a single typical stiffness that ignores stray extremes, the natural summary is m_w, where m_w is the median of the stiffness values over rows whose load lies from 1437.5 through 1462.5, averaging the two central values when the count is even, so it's 469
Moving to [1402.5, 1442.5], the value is 470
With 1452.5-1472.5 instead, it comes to 471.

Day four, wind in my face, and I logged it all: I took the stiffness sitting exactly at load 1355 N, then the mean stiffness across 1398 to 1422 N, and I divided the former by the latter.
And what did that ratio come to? 1.01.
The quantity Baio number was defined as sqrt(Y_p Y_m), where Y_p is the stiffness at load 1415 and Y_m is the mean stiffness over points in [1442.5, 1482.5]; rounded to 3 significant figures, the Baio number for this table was 469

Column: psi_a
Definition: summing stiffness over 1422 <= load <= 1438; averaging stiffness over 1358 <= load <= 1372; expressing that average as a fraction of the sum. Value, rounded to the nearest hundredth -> 0.25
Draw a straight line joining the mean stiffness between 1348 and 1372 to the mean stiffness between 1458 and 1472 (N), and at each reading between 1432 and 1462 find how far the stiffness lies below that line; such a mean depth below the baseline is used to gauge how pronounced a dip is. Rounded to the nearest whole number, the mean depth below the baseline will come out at -8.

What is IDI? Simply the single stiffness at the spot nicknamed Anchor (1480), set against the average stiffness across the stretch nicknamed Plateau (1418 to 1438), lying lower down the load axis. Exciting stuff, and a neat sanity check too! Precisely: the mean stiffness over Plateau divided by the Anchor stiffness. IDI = 0.95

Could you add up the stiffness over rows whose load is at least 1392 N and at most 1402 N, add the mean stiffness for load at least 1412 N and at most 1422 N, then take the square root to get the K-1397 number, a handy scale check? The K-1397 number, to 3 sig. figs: 37.5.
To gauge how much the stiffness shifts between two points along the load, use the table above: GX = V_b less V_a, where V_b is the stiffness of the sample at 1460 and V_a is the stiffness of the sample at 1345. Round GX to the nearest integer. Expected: -11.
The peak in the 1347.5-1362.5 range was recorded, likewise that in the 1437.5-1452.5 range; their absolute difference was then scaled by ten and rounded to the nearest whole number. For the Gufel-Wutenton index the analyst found 152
